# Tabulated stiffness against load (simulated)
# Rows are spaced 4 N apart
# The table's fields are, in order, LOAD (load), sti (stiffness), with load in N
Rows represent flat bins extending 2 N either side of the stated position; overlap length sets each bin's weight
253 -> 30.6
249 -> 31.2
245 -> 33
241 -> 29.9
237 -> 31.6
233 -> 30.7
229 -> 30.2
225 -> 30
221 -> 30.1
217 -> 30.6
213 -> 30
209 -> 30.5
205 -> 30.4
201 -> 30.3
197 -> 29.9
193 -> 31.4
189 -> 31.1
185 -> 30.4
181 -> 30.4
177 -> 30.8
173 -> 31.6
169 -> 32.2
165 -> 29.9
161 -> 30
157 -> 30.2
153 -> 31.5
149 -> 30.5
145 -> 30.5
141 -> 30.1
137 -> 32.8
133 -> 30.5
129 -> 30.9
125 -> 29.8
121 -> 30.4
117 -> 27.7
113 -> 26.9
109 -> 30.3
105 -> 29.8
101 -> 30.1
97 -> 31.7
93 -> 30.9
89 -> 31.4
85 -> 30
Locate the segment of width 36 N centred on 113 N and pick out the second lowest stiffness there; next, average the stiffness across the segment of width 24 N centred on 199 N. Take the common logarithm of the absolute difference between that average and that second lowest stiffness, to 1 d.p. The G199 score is 0.5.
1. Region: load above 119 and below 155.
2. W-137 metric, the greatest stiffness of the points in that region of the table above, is 32.8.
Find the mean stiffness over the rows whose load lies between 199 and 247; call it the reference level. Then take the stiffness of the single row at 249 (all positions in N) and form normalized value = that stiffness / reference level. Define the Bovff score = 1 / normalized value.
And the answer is 0.981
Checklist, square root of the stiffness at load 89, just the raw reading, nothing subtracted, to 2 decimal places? 5.60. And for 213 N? 5.48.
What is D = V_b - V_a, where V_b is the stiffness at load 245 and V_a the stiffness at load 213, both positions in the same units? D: 3.0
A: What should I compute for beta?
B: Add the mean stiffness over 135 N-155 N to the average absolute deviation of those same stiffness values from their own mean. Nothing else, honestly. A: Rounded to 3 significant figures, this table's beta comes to 31.9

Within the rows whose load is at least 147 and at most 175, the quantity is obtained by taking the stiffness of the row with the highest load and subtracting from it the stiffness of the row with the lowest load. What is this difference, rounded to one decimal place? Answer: 1.1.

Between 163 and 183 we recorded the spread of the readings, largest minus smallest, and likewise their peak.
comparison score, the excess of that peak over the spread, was 29.9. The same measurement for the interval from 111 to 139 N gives 26.9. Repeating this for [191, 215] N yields 29.9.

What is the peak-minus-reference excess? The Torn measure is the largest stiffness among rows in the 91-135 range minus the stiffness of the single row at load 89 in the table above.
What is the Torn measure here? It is 0.30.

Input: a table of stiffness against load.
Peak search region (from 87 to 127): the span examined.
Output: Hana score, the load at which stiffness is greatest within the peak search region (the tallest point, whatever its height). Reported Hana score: 97 N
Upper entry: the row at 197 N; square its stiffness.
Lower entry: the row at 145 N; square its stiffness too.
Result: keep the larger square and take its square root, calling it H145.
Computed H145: 30.5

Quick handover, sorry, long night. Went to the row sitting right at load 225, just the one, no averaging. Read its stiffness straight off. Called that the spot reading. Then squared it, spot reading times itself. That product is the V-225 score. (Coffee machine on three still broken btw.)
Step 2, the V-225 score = 900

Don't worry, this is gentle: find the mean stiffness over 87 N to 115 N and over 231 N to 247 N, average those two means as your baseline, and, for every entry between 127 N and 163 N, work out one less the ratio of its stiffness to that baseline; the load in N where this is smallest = 137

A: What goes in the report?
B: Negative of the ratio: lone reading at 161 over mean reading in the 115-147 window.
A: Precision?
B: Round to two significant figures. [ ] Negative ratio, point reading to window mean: -0.99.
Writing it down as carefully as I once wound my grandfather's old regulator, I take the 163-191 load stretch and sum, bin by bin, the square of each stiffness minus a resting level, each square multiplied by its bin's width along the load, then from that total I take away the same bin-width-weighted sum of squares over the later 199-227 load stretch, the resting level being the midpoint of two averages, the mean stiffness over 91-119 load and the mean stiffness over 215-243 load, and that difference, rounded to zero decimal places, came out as 34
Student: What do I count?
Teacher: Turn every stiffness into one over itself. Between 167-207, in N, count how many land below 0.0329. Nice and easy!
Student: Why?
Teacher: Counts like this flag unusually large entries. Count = 8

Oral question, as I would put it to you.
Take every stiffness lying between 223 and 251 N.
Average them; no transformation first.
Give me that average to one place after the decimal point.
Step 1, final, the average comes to 30.9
